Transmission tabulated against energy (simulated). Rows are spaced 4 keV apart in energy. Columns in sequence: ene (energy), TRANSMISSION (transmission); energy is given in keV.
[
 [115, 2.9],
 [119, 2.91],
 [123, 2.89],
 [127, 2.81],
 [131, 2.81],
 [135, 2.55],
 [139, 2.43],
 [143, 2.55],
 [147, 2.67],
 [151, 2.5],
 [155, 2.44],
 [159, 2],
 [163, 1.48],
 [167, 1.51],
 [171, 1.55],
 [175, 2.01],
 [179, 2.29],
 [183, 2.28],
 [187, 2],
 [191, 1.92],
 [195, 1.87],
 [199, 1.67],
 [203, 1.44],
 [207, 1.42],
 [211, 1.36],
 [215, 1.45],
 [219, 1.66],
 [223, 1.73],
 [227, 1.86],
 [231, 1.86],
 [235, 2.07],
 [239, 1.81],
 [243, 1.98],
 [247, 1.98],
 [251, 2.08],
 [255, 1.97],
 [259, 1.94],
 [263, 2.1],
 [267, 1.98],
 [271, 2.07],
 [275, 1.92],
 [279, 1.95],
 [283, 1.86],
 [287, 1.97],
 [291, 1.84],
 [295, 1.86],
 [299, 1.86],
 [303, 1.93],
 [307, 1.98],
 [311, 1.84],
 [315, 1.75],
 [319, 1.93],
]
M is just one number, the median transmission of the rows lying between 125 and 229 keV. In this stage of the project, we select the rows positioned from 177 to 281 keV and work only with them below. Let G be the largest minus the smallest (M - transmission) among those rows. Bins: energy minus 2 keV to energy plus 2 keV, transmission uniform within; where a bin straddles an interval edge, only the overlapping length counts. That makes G 0.9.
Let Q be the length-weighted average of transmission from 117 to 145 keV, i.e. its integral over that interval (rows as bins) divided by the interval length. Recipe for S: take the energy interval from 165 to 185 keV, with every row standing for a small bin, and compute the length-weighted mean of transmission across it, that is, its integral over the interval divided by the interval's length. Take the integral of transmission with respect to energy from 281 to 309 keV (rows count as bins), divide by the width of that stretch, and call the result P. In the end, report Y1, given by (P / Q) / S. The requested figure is 0.36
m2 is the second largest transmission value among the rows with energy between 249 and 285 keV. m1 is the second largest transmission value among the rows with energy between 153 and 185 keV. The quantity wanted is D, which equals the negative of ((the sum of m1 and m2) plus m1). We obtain -6.7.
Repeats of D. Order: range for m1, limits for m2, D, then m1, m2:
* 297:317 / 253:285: -5.9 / 1.93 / 2.07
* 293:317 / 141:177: -6.4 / 1.93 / 2.55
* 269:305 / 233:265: -6.0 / 1.97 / 2.08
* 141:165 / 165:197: -7.4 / 2.55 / 2.28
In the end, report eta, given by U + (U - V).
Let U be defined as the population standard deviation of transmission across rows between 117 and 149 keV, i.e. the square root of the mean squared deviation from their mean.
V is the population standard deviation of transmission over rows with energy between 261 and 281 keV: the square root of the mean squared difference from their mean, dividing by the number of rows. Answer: 0.26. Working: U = 0.17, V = 0.069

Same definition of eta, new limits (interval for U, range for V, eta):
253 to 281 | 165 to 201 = -0.14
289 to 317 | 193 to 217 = -0.04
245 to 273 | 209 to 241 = -0.10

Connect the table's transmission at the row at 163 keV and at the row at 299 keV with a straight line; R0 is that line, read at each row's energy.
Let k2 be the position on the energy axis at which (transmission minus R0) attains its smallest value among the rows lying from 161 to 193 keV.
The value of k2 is 163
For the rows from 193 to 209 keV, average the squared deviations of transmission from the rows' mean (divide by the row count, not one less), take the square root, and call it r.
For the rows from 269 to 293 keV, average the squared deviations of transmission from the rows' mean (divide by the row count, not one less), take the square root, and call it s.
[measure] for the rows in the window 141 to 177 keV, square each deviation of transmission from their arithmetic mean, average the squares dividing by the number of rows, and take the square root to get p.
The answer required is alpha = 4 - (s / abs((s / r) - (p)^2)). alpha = 3.63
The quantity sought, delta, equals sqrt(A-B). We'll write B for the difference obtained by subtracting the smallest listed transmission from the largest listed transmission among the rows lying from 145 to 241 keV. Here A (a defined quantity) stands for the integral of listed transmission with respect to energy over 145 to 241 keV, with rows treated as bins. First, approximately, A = 179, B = 1.3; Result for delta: 13.3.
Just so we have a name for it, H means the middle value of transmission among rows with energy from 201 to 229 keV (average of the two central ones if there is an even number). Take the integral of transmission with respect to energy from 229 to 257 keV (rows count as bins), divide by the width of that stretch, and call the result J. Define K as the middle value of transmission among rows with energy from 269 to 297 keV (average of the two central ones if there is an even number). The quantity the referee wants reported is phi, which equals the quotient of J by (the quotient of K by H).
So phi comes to 1.5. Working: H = 1.45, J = 1.96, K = 1.92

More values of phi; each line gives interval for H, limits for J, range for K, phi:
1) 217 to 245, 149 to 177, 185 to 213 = 2.1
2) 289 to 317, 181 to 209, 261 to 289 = 1.7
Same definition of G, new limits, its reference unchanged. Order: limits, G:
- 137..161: 0.7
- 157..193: 0.8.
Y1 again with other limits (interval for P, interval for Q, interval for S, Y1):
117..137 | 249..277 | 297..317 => 0.74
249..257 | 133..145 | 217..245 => 0.44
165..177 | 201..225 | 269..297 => 0.58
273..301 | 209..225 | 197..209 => 0.81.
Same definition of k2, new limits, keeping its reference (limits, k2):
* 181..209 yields 207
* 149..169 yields 163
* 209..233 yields 211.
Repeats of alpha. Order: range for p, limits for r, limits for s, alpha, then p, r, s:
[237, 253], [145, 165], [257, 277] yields 3.54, 0.097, 0.43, 0.071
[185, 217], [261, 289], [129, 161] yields 3.92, 0.241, 0.08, 0.220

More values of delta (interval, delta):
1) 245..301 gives 10.5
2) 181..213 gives 7.4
